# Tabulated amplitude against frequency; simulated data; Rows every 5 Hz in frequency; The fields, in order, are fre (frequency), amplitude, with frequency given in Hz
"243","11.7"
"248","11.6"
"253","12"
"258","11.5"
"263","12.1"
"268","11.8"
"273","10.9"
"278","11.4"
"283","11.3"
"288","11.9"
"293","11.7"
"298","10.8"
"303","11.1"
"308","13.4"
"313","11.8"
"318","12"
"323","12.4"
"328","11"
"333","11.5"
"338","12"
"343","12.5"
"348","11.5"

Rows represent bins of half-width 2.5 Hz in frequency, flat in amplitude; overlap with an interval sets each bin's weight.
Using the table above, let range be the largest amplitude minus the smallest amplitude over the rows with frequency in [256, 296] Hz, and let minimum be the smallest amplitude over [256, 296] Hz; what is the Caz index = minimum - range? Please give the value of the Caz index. 9.7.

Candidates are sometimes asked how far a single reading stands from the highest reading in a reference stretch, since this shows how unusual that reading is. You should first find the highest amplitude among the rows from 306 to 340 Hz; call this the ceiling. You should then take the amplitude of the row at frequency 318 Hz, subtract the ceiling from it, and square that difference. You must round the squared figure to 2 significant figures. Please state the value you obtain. 2.0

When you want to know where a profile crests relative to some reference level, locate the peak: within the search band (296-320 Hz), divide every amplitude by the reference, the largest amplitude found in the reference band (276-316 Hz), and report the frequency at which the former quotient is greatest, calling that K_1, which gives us 308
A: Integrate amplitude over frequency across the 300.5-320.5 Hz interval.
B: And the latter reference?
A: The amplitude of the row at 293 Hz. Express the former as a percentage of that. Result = 2064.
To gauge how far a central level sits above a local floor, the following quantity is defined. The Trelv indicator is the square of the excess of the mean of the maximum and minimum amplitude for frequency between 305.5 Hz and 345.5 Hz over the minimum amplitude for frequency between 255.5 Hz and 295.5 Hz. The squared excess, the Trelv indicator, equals 1.7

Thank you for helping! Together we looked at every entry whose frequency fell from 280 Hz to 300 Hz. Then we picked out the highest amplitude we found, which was 11.9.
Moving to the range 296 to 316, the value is 13.4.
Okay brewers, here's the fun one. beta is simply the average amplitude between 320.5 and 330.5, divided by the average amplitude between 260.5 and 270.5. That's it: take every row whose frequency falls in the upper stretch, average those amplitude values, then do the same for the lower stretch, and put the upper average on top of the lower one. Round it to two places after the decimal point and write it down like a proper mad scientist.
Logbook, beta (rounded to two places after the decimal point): 0.98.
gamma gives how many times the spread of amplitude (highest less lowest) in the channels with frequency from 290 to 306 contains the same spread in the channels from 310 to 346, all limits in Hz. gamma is 0.60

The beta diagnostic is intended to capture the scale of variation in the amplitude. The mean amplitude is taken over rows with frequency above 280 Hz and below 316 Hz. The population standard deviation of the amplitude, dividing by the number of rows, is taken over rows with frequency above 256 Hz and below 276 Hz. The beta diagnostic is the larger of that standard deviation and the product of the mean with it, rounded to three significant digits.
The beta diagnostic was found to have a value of 5.20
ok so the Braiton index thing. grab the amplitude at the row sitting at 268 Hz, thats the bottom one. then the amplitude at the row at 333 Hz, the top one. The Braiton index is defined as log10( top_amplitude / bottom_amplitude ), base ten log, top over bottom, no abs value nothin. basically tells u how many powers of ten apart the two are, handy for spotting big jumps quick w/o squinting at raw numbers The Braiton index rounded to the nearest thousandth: -0.011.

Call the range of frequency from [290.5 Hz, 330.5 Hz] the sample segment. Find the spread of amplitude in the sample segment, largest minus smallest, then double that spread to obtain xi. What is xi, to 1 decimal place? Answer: 5.2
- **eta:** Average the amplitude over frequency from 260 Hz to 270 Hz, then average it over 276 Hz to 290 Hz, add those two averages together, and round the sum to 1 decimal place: 23.5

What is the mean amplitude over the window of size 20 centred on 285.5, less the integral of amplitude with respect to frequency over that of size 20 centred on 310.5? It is -230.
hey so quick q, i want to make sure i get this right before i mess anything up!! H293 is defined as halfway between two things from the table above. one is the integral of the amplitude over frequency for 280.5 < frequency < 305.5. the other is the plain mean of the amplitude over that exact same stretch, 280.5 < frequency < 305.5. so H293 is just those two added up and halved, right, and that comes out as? 148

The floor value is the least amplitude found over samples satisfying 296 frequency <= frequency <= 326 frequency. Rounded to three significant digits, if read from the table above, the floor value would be 10.8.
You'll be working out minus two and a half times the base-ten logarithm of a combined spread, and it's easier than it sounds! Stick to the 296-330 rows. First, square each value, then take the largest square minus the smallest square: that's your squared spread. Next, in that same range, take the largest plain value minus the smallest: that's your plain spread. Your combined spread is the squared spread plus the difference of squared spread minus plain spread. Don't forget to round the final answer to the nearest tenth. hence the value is -5.2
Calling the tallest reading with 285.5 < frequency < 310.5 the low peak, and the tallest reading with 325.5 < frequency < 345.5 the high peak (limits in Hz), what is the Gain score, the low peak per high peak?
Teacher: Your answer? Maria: 1.07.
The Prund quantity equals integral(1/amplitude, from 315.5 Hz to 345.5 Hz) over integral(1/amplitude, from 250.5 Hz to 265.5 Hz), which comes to 2.0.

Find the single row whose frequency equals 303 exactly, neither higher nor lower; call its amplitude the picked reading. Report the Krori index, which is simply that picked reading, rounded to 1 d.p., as 11.1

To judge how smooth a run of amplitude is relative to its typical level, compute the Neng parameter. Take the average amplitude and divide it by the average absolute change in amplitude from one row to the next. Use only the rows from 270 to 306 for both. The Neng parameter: 26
